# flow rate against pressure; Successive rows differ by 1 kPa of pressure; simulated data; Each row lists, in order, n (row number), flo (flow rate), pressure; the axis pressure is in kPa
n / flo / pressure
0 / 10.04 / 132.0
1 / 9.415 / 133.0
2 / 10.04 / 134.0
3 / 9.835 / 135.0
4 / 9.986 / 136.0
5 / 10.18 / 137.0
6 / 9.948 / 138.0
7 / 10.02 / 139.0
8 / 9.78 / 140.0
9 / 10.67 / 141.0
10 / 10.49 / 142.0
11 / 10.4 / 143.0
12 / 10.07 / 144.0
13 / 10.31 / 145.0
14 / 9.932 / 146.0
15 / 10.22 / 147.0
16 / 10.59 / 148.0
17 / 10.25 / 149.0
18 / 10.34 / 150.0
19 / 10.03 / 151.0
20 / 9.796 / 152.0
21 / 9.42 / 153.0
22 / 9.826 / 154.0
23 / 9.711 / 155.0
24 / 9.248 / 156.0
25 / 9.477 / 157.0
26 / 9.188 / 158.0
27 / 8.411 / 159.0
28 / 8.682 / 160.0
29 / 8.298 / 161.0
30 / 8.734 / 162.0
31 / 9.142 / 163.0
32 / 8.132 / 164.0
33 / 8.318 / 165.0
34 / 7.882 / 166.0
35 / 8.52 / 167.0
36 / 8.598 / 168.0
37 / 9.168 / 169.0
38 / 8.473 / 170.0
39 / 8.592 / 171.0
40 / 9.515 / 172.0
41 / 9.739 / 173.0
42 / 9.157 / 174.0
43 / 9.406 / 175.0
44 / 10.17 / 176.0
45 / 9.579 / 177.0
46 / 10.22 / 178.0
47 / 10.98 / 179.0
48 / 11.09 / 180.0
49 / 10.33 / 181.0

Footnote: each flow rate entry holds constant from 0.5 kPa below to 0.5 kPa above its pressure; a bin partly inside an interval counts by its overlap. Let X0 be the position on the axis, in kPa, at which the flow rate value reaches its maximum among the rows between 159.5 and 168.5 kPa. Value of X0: 163.0 kPa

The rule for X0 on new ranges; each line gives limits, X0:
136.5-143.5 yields 141.0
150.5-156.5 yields 151.0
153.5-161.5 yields 154.0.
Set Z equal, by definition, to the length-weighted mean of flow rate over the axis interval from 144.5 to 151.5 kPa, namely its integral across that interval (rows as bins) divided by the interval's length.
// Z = 10.2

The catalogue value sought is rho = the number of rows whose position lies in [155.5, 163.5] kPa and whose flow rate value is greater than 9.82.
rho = 0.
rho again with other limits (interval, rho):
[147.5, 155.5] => 5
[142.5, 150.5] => 8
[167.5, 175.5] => 0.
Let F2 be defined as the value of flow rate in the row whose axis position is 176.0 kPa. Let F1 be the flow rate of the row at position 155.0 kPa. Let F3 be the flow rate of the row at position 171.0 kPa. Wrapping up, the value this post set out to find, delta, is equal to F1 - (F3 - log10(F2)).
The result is 2.13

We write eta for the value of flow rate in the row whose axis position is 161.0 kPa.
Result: 8.298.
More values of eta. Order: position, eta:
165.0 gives 8.318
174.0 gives 9.157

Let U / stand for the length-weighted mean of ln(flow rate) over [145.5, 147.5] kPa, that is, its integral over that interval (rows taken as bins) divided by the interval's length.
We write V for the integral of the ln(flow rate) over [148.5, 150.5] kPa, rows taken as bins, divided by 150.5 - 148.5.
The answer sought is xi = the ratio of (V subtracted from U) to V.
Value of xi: -0.009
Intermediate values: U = 2.31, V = 2.33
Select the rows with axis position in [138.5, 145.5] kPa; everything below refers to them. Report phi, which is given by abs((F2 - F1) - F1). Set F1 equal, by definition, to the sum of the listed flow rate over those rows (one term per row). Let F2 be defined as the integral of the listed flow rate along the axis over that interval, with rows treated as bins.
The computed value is 72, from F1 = 72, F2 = 72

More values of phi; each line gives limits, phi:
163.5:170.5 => 59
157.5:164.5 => 61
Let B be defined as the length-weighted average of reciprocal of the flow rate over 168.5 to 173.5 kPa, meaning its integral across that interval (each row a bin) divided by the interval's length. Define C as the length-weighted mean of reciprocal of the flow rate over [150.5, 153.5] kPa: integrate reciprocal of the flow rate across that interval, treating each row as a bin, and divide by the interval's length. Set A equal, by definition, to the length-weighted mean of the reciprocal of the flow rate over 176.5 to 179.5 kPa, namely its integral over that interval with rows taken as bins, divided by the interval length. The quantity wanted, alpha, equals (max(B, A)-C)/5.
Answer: 0.0015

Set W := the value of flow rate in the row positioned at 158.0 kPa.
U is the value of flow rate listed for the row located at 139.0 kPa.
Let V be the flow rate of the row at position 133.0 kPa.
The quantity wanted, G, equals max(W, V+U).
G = 19.4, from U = 10.02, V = 9.415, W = 9.188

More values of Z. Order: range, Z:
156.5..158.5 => 9.3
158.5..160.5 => 8.5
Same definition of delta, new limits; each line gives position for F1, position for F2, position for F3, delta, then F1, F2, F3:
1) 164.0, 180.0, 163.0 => 0.03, 8.132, 11.09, 9.142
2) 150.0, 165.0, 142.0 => 0.77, 10.34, 8.318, 10.49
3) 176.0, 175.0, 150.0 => 0.80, 10.17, 9.406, 10.34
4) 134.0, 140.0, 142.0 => 0.54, 10.04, 9.78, 10.49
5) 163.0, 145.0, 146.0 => 0.22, 9.142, 10.31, 9.932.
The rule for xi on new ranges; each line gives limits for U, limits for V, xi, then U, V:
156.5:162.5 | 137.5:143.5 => -0.065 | 2.17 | 2.32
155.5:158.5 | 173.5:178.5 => -0.018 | 2.23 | 2.27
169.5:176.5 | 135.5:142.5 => -0.039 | 2.23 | 2.32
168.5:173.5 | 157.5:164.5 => 0.023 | 2.21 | 2.16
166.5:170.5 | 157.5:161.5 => 0.003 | 2.16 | 2.16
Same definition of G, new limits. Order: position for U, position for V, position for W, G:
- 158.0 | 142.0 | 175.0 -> 19.7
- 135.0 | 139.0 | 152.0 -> 19.9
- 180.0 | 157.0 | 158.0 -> 20.6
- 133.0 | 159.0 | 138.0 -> 17.8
